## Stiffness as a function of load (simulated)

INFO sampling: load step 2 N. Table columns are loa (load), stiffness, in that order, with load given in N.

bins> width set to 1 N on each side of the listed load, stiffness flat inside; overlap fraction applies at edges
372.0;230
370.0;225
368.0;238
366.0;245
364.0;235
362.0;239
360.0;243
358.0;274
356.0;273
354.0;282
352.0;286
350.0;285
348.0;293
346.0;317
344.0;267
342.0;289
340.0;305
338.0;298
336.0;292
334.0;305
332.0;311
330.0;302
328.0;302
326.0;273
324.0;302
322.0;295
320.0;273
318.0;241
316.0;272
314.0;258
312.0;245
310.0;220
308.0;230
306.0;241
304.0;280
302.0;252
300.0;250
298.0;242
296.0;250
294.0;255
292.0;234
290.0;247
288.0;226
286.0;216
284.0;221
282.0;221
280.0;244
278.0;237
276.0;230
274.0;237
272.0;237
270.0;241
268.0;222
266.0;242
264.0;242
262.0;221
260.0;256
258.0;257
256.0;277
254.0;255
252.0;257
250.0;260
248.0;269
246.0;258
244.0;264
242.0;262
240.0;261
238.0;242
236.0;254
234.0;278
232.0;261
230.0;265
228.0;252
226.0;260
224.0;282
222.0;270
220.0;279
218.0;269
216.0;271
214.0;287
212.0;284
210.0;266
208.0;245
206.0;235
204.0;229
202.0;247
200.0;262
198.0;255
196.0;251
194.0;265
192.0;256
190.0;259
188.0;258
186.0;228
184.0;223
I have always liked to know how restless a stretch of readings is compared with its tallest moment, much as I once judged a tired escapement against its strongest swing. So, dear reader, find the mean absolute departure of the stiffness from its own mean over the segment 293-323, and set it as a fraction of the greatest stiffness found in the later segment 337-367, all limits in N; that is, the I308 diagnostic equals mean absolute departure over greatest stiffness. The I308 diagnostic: 0.047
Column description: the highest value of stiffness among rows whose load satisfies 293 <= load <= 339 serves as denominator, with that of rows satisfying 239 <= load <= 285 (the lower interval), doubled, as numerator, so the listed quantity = 1.781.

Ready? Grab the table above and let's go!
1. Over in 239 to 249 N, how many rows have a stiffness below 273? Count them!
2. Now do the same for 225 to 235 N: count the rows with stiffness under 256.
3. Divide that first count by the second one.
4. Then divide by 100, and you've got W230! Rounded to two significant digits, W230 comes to 0.050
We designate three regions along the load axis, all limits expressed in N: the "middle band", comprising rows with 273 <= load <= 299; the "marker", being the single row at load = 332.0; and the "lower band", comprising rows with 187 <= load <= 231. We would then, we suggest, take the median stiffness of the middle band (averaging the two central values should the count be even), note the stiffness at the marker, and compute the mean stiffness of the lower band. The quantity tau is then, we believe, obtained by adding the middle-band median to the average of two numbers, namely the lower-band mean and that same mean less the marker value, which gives 343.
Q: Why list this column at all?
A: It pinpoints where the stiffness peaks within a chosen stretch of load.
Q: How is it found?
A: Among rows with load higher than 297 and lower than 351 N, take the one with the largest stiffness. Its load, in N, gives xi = 346.0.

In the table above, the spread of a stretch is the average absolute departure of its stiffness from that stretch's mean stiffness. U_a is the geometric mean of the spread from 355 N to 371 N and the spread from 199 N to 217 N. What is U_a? 15.3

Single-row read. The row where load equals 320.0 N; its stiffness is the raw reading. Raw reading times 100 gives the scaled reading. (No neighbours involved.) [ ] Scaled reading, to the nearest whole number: 27300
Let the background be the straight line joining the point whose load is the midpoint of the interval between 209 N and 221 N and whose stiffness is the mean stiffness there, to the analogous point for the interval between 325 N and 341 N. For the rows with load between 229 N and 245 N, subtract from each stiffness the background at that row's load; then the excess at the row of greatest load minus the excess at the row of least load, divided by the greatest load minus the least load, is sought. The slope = -0.3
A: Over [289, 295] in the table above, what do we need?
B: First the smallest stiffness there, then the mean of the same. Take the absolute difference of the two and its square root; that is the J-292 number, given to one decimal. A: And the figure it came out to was 3.4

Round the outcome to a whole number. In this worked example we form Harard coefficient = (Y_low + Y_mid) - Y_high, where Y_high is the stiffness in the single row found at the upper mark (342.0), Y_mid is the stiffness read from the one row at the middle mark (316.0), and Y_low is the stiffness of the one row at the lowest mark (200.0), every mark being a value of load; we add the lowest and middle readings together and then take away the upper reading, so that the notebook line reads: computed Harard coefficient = 245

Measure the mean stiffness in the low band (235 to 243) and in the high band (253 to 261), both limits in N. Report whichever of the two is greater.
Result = 261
